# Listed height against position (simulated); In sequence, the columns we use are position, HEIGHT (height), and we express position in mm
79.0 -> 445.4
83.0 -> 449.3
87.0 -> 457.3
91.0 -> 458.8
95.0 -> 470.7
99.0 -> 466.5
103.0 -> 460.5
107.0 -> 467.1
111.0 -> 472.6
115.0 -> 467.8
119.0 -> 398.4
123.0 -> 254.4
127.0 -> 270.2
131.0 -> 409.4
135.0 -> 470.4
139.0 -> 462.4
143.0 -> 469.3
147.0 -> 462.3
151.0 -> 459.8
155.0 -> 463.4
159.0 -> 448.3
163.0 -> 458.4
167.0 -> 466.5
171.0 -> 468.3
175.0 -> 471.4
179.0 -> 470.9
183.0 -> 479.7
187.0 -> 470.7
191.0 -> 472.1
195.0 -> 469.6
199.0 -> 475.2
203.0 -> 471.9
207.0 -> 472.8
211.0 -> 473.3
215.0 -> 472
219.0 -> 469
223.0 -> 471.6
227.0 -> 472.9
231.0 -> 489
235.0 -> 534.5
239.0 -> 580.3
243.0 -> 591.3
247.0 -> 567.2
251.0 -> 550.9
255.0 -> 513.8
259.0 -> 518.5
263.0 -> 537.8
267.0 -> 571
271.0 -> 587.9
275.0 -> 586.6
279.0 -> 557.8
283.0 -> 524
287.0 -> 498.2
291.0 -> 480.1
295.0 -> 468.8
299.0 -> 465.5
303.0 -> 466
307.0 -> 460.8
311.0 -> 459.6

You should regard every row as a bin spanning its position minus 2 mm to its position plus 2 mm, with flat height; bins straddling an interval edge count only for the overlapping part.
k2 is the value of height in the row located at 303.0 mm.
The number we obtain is 466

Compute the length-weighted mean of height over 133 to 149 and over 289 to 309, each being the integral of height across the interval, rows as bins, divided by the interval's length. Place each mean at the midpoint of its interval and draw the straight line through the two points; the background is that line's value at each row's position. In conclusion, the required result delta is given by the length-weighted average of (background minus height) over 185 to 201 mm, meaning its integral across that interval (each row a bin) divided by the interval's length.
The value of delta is -5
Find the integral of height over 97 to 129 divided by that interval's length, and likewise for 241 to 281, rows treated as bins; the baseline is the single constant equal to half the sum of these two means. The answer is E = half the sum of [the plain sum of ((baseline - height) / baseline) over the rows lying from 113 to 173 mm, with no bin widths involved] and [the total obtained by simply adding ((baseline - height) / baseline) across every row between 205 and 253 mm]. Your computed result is 0.48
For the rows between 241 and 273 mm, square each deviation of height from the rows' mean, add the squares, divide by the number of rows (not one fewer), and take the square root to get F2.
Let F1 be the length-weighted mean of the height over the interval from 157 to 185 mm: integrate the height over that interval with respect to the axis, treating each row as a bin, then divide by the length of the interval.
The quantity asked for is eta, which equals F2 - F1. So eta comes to -438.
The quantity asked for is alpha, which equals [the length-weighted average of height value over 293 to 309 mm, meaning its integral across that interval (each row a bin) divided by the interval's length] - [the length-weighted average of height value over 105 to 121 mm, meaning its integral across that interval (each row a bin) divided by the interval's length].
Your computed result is 14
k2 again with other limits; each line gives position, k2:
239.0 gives 580.3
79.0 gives 445.4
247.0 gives 567.2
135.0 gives 470.4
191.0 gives 472.1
